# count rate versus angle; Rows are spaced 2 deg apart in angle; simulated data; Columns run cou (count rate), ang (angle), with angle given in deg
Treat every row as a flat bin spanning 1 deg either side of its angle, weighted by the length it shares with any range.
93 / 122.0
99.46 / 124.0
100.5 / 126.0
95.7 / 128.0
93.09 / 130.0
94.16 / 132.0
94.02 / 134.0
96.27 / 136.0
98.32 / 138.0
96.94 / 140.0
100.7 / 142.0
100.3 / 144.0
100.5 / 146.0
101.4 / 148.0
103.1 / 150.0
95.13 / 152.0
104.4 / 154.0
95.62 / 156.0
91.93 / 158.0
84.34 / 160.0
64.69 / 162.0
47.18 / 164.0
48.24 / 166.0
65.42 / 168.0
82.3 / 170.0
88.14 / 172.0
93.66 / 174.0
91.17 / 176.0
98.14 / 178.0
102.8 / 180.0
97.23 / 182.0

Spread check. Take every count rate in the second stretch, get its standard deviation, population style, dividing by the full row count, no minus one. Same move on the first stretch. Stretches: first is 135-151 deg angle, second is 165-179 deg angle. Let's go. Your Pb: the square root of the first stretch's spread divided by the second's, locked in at 0.36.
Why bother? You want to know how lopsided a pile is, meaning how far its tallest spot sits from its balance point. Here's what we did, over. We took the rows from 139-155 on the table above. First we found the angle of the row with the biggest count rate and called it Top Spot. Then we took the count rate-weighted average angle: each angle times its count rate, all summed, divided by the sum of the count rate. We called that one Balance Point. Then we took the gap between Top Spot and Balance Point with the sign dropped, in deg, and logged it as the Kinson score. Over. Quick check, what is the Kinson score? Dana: 7.0 deg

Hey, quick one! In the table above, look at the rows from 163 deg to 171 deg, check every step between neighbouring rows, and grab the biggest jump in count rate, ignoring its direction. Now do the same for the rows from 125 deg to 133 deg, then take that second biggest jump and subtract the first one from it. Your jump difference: -12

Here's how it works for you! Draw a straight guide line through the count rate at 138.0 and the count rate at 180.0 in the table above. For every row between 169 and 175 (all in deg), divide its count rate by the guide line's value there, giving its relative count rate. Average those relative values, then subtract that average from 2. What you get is 1.14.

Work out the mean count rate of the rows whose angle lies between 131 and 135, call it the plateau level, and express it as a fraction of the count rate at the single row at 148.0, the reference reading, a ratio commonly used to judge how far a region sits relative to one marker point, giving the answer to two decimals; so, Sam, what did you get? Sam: 0.93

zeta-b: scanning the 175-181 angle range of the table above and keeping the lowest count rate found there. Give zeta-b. 91.17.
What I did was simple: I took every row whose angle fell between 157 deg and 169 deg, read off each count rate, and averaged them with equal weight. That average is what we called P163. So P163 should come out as 67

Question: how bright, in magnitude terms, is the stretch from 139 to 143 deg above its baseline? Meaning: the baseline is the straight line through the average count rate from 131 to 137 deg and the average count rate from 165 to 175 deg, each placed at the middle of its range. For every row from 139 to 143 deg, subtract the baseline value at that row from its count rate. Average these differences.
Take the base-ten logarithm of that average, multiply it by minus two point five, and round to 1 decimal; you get -2.2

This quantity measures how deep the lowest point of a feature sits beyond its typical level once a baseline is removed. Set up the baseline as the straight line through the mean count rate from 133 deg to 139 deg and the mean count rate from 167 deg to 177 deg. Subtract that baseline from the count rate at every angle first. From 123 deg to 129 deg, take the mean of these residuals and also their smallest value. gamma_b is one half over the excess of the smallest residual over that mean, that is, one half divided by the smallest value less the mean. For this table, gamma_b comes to -0.23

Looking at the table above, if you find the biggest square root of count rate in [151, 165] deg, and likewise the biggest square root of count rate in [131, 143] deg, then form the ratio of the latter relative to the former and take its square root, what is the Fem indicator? 0.99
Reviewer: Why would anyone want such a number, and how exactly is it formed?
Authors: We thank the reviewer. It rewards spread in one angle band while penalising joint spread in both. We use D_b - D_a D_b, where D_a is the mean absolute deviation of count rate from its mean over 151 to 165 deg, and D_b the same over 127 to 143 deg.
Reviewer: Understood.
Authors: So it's -28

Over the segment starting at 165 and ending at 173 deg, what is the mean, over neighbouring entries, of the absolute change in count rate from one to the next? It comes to 13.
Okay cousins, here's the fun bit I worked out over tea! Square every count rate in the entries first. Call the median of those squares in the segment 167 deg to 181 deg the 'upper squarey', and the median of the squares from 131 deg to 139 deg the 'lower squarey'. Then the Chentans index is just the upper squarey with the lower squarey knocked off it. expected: -755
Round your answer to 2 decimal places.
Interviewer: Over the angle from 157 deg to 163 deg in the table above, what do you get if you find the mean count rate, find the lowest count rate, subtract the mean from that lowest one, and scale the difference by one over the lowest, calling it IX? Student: -0.24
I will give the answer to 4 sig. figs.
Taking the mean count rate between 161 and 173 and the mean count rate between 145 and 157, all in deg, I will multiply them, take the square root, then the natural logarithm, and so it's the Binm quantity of 4.397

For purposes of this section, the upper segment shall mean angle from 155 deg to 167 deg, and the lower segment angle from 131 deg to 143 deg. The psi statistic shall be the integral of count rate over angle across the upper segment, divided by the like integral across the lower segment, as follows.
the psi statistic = 0.74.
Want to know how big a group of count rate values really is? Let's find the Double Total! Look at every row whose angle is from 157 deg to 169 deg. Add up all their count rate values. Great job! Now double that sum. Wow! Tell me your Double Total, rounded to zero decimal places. 804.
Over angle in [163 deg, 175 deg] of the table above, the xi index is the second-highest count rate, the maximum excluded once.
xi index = 88.14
